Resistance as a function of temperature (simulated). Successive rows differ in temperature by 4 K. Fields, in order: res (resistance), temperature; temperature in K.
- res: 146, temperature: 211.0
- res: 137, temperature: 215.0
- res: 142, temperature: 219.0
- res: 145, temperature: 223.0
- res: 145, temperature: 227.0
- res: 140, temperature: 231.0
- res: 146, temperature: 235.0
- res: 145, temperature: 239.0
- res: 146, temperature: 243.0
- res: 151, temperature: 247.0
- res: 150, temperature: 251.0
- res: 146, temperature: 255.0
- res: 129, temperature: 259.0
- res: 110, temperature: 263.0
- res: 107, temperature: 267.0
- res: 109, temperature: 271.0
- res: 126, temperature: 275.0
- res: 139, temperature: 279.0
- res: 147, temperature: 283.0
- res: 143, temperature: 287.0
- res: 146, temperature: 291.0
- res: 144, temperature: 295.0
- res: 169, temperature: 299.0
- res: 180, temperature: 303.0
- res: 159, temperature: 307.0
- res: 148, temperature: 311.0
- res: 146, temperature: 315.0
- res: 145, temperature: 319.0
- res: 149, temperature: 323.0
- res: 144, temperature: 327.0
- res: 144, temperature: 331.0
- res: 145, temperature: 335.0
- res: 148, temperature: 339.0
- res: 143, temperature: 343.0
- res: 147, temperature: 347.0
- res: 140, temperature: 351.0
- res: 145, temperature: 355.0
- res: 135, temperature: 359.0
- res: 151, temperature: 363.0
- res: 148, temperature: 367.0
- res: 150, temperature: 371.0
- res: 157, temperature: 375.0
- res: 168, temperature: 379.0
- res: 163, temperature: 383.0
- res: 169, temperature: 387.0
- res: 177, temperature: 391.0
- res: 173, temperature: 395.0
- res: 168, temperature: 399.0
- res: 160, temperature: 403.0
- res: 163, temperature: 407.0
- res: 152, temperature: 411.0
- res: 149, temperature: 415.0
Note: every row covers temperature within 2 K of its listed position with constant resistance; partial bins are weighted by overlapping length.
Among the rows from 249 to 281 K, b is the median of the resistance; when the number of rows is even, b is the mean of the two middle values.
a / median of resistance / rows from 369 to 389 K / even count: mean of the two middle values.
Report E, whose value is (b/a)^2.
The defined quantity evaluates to 0.61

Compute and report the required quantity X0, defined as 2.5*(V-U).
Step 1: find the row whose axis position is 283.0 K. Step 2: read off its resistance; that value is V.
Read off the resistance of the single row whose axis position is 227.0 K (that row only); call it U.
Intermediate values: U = 145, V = 147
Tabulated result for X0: 5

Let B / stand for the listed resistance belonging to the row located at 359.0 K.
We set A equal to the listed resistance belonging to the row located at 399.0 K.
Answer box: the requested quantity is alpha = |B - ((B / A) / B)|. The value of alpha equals 135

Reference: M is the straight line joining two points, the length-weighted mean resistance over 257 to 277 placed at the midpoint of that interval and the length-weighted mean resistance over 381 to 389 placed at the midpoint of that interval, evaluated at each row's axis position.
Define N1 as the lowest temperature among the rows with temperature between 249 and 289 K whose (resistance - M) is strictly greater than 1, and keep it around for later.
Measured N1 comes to 251.0 K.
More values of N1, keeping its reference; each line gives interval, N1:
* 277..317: 279.0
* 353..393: 379.0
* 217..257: 219.0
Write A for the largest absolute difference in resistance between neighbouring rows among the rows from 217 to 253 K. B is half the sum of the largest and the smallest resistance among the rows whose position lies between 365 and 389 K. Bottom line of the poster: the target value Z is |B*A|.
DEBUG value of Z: 951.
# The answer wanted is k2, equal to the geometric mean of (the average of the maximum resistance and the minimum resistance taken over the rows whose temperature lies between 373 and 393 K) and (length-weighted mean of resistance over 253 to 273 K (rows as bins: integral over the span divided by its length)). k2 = 142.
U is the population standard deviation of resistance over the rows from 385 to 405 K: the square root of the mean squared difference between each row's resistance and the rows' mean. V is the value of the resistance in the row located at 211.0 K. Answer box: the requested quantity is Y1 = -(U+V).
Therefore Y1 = -152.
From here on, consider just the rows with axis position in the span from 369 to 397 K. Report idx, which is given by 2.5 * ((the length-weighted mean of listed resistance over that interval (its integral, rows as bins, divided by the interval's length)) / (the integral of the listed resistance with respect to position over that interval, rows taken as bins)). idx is 0.089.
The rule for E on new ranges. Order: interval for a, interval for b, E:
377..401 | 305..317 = 0.77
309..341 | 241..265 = 1.01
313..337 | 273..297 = 0.98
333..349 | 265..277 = 0.56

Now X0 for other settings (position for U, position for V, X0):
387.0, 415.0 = -50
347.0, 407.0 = 40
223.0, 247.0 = 15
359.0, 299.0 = 85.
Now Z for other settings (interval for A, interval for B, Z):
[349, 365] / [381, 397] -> 2720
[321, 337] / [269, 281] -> 620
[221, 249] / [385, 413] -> 987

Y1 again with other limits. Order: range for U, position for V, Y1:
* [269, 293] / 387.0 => -183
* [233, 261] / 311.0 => -155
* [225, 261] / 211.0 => -152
